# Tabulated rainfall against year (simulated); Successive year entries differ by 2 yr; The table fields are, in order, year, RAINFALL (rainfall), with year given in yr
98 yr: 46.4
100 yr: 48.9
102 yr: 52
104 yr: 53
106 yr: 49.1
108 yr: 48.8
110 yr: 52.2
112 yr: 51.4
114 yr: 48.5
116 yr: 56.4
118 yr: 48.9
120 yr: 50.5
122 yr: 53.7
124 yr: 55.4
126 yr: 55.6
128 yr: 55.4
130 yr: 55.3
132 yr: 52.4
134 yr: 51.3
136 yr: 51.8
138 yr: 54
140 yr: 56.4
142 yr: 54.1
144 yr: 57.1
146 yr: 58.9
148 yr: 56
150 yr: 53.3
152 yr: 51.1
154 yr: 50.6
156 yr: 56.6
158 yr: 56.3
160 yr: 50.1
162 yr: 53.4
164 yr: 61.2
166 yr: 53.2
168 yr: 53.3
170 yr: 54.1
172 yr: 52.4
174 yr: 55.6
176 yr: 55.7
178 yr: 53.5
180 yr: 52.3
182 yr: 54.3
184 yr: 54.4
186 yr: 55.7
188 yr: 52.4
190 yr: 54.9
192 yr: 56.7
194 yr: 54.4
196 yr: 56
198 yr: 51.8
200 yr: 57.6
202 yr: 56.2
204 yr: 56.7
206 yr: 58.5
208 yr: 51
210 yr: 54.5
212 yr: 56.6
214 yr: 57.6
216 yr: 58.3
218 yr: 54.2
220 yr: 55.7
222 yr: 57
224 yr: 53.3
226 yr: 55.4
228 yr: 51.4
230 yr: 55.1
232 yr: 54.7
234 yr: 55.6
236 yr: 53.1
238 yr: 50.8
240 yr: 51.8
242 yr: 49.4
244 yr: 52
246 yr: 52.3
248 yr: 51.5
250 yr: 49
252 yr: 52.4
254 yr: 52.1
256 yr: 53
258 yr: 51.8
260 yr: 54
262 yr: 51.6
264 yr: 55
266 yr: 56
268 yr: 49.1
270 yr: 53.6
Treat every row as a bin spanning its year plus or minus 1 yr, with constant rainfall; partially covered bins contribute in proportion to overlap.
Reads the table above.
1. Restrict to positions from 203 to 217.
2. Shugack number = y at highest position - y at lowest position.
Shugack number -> 1.6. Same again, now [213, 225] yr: -4.3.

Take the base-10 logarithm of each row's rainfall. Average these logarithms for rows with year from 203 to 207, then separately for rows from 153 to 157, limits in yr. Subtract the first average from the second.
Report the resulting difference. -0.032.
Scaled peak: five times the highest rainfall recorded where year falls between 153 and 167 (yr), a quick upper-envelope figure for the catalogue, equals 306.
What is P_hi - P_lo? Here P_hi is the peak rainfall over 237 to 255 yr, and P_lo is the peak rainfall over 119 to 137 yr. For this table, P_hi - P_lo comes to -3.2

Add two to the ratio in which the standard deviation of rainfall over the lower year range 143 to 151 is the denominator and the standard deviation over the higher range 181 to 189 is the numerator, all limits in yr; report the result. 2.58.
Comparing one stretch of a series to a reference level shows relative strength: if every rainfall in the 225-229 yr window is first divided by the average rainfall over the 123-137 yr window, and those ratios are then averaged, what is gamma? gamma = 0.991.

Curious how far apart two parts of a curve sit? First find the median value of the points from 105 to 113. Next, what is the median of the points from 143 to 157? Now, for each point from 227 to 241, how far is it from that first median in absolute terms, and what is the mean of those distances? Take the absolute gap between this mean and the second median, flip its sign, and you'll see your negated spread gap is -53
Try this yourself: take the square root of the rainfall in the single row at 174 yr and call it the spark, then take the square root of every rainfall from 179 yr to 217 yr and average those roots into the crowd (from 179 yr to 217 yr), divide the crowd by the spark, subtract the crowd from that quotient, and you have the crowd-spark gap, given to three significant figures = -6.44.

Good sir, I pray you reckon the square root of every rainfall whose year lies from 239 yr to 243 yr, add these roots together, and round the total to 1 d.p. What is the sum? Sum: 14.2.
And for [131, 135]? 14.4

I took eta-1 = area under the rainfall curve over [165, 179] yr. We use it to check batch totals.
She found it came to 756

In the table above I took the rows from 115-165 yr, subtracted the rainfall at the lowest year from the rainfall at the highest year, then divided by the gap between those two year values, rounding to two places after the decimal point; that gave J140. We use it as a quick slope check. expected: 0.10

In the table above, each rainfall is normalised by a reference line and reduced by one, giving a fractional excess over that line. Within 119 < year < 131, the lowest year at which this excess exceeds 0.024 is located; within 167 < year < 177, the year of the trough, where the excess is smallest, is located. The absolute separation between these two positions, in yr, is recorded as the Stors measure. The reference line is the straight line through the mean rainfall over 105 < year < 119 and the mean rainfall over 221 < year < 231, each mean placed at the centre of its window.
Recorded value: 50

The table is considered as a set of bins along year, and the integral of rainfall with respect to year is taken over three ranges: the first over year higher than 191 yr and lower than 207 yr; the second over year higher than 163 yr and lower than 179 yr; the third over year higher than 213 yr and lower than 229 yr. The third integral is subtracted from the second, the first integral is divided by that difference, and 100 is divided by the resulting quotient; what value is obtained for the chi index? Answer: -1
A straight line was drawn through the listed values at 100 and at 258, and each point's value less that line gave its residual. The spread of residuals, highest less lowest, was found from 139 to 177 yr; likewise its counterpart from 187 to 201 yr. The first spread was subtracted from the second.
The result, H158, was -5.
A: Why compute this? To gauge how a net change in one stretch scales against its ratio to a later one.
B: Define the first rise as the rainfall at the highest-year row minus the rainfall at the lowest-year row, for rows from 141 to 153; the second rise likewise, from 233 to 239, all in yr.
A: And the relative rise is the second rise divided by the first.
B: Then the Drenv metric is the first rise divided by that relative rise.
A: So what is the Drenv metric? -1.9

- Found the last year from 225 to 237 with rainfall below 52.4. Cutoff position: 228 yr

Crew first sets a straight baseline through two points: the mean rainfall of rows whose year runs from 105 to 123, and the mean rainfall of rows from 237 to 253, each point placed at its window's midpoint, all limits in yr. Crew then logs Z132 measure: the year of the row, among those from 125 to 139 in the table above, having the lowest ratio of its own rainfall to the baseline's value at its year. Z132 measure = 134 yr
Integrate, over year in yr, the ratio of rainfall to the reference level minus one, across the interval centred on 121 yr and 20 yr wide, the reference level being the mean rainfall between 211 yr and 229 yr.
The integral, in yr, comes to -0.86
